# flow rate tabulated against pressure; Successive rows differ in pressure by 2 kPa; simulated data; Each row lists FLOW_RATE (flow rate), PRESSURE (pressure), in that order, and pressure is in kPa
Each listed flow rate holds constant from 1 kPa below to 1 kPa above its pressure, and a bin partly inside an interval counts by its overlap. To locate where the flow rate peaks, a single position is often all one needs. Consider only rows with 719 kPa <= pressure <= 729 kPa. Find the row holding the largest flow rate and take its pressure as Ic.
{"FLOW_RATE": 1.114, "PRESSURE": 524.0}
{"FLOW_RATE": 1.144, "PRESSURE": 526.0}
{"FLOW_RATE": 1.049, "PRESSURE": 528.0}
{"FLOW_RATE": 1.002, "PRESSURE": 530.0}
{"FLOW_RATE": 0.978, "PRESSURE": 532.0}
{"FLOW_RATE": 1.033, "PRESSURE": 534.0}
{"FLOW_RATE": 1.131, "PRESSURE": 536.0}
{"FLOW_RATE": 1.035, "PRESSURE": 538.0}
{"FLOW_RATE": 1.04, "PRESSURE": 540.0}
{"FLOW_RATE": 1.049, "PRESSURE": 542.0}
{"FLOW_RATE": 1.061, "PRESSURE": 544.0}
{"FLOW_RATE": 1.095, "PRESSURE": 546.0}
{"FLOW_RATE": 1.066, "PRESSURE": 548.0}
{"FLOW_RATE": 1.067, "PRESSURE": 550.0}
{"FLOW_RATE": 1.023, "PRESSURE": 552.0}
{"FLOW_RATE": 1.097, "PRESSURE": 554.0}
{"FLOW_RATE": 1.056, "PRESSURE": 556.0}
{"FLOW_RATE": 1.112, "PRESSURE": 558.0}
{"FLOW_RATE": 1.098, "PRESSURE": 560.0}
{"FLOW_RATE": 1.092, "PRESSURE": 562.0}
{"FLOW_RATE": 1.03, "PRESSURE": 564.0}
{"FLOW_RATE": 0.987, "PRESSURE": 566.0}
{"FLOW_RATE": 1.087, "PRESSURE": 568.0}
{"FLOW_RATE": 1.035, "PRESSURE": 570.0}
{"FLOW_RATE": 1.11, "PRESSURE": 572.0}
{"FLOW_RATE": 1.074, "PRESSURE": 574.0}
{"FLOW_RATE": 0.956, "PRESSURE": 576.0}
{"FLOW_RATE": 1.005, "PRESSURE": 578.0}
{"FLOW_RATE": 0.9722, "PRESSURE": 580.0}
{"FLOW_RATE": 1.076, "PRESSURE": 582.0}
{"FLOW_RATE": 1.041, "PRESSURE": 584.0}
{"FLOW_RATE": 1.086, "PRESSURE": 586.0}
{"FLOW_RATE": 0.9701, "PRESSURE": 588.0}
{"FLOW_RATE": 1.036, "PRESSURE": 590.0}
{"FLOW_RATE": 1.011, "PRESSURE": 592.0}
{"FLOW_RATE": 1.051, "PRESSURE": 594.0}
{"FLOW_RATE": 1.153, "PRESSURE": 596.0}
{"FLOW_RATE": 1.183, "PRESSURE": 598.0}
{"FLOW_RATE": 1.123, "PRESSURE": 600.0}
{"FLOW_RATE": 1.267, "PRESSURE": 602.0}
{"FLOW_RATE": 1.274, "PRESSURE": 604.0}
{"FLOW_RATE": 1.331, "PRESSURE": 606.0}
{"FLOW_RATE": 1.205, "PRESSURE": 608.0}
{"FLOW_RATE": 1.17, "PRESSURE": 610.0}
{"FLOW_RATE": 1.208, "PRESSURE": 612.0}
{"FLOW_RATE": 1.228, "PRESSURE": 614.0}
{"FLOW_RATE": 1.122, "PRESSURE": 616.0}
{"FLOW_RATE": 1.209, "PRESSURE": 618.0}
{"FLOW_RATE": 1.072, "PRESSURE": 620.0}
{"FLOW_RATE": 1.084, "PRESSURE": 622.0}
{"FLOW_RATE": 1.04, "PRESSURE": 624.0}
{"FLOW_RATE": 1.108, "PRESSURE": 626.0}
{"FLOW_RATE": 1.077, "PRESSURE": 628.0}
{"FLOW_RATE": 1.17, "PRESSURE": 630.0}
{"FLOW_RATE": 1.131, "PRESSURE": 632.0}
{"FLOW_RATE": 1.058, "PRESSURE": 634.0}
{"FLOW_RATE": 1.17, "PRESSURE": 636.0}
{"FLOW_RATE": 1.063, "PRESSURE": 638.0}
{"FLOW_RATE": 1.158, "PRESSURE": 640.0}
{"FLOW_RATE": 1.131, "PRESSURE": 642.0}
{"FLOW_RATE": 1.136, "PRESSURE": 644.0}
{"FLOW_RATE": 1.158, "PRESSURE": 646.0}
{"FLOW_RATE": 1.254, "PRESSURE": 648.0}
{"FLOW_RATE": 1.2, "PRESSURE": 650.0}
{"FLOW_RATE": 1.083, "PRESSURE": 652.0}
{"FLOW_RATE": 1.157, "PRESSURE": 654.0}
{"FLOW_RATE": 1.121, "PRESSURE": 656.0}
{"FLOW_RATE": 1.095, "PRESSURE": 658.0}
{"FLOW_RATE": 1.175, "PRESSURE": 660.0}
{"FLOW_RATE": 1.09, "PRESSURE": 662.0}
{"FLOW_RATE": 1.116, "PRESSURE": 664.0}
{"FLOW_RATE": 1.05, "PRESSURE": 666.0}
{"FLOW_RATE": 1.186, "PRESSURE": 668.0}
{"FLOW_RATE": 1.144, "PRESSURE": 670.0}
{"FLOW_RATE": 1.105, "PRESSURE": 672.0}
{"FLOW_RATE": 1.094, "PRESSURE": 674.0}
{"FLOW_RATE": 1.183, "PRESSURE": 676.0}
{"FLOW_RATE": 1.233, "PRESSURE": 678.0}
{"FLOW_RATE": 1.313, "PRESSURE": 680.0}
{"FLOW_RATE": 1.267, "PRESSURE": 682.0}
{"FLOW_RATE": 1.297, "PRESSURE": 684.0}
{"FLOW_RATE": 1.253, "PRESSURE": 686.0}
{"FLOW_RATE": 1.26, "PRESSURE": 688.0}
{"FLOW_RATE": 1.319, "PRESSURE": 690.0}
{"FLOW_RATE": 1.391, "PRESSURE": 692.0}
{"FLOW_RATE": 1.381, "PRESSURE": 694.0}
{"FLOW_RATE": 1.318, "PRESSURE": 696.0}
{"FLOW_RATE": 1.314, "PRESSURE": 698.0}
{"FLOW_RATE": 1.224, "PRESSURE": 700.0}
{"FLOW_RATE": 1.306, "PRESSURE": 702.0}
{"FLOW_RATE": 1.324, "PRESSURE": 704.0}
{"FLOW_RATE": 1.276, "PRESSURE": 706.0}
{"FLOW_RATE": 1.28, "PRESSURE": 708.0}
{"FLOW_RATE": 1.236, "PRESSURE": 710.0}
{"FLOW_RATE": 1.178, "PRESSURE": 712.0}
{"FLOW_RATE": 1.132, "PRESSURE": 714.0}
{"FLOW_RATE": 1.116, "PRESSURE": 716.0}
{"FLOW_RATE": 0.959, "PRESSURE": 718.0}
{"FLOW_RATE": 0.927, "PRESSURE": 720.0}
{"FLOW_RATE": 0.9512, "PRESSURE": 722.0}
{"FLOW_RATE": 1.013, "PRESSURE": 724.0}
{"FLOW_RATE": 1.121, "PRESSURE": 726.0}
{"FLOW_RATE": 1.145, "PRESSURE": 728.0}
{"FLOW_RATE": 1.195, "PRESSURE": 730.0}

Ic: 728.0 kPa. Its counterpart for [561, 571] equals 562.0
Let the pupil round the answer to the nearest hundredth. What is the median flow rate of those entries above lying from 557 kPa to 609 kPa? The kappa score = 1.08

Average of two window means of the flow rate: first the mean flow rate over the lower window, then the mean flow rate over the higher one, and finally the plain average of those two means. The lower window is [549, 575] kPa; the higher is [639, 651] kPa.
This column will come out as 1.12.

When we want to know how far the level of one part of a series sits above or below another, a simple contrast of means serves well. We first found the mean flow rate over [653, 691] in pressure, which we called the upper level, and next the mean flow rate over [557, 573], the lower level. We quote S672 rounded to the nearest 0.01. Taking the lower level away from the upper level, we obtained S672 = 0.11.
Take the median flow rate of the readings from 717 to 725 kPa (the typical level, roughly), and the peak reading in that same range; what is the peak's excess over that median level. 0.058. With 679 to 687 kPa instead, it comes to 0.031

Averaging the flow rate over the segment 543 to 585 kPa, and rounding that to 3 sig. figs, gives 1.05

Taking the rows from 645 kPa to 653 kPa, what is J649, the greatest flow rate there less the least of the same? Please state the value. 0.17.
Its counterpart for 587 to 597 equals 0.18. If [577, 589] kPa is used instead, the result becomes 0.12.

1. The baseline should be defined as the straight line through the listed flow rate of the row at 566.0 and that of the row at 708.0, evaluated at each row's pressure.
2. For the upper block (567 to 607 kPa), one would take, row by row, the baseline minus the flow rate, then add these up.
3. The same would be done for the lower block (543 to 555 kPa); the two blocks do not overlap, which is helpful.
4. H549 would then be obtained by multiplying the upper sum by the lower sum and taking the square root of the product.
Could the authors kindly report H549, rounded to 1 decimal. 0.9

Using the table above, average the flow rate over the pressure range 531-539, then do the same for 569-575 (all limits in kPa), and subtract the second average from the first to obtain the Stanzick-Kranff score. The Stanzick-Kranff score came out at -0.03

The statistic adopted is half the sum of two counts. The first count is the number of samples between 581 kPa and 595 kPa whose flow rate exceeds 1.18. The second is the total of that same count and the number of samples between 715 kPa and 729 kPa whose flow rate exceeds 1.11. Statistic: 1.5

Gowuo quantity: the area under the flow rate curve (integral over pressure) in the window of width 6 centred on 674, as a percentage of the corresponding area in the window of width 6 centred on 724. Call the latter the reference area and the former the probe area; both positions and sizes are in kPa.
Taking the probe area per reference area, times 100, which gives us 110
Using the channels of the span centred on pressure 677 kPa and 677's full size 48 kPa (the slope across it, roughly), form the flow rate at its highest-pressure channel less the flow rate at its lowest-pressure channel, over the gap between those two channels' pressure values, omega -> 0.001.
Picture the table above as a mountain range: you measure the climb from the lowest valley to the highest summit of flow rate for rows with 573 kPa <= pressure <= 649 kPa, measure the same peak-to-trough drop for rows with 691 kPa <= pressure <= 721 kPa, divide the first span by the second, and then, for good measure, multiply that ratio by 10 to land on 8.1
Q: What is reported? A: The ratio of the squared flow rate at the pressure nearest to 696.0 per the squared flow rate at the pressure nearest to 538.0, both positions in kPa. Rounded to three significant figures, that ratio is 1.62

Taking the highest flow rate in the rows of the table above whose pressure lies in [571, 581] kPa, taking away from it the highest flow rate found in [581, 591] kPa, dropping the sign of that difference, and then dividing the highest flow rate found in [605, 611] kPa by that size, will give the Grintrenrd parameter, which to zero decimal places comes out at 55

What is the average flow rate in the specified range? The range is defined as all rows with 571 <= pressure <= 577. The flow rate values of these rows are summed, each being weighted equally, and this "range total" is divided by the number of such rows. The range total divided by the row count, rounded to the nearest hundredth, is 1.05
